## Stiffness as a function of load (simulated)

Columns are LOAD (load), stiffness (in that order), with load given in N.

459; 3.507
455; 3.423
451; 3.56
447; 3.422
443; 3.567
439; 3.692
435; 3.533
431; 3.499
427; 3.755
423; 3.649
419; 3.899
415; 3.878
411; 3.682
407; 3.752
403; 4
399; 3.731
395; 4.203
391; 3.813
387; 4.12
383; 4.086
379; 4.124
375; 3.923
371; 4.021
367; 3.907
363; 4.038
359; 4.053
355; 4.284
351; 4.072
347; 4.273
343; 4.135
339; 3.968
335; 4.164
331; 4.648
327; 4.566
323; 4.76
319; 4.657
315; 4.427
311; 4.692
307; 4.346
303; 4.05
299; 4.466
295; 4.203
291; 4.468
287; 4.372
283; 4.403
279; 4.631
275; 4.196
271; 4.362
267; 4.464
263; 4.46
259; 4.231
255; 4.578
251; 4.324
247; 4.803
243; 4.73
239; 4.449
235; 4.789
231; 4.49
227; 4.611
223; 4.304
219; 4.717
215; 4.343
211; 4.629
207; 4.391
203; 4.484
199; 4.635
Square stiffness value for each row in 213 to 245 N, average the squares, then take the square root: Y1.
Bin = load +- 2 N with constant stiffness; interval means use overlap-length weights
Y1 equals 4.6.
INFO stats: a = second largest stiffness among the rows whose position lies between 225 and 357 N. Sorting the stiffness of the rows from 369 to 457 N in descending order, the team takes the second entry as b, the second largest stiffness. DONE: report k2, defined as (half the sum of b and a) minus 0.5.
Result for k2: 3.96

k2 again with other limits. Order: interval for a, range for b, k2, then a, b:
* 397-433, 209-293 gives 3.84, 3.899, 4.789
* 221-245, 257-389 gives 4.21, 4.73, 4.692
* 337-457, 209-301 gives 4.03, 4.273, 4.789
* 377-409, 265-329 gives 3.91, 4.124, 4.692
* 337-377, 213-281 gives 4.03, 4.273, 4.789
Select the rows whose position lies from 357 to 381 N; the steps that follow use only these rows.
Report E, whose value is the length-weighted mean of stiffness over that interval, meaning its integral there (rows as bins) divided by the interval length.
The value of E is 4.01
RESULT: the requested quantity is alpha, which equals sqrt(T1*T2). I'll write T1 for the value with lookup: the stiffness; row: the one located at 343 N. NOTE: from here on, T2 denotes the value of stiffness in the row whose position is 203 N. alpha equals 4.31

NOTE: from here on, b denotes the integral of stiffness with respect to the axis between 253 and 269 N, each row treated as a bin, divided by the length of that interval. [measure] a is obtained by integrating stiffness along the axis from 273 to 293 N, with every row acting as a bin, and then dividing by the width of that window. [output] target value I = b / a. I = 1.00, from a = 4.41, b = 4.4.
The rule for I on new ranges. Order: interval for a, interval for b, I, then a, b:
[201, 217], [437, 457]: 0.79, 4.46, 3.5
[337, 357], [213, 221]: 1.09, 4.15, 4.5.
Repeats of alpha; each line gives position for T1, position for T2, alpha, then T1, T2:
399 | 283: 4.05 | 3.731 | 4.403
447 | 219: 4.02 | 3.422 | 4.717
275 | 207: 4.29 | 4.196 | 4.391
